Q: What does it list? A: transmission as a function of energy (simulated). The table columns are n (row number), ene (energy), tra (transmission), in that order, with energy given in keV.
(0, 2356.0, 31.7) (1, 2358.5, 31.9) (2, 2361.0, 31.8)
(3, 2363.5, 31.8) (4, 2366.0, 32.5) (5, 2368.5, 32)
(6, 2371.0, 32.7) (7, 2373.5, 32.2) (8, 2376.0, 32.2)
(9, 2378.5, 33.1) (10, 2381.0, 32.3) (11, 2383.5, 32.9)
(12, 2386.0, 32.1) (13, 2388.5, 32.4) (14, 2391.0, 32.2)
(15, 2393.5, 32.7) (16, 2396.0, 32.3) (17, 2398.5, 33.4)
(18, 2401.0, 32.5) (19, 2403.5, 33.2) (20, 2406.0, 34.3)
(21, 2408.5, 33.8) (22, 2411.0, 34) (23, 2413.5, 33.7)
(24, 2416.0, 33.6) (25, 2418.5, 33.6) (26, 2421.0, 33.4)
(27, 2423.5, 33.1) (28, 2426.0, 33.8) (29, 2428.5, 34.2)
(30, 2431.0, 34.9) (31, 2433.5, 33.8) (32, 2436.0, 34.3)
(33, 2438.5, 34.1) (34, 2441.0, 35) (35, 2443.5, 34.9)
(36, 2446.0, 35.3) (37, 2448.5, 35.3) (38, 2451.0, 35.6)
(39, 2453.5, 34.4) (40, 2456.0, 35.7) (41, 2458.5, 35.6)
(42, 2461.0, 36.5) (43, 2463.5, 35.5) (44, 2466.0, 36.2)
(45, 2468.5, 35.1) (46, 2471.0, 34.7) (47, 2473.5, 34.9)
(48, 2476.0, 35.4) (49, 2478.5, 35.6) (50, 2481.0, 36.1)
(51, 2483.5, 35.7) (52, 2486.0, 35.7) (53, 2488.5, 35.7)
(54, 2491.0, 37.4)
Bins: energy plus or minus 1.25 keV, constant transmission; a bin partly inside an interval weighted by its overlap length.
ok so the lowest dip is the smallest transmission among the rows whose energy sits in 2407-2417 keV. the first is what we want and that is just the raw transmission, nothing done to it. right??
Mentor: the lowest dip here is 33.6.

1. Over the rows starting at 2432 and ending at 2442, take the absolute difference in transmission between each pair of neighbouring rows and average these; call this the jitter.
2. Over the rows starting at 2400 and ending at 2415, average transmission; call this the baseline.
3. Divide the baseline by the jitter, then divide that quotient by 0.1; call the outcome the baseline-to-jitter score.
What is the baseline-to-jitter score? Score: 630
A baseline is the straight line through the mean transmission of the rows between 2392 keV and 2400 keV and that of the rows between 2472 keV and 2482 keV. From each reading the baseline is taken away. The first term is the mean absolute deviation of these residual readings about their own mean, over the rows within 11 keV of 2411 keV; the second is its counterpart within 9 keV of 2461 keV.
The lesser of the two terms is 0.38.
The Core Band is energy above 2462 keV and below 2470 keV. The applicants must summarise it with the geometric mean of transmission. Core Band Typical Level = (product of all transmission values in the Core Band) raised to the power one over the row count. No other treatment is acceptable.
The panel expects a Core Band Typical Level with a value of 35.6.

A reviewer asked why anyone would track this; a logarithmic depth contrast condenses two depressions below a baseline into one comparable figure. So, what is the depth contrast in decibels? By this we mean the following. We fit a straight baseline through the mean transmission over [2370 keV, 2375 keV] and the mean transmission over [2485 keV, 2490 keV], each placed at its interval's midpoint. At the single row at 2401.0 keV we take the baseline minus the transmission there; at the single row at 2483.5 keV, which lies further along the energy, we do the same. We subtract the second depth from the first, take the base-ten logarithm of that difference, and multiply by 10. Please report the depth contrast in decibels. -1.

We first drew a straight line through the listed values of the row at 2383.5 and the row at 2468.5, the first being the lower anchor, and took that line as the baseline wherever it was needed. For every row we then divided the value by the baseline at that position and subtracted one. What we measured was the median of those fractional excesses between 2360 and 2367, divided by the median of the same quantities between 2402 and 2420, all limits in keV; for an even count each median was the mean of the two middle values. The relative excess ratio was -22.9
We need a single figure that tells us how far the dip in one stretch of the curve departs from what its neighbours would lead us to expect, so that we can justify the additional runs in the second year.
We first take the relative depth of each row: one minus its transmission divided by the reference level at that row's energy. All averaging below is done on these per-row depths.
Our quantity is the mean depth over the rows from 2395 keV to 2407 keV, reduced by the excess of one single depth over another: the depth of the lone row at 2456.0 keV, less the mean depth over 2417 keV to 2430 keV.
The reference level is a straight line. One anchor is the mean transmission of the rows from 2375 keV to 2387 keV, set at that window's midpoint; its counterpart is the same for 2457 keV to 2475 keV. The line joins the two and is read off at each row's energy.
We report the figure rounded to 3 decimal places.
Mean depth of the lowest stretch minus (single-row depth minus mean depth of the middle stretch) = 0.030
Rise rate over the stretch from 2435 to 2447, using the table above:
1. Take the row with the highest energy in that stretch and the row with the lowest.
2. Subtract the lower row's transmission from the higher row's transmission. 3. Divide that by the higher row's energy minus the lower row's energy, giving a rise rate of 0.100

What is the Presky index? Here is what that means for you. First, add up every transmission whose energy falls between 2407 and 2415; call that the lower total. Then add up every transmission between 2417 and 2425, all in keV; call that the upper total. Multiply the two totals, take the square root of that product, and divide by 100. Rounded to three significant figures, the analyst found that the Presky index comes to 1.01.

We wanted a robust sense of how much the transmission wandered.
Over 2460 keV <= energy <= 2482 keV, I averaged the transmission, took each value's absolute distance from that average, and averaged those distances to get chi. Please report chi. 0.5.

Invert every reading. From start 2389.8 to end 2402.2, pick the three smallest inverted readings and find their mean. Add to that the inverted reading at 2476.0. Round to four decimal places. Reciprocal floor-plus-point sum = 0.0587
